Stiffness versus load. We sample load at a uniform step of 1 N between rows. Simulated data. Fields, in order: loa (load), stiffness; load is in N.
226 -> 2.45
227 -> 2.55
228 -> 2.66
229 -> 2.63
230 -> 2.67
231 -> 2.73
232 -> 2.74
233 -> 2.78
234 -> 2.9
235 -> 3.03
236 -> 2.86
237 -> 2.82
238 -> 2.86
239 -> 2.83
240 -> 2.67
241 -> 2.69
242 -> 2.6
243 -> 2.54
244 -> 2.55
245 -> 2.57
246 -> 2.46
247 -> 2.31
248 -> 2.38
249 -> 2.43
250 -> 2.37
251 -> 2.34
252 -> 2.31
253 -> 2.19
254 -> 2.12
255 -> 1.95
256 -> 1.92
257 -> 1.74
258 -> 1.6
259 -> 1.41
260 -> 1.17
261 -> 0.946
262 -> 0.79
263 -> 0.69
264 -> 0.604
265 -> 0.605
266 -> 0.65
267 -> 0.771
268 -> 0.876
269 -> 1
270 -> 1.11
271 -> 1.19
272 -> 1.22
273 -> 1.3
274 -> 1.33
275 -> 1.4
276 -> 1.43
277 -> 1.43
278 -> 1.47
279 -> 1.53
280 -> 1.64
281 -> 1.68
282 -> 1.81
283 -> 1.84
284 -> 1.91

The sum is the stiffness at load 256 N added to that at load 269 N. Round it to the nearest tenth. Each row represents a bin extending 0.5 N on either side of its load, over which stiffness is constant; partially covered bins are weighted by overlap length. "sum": 2.9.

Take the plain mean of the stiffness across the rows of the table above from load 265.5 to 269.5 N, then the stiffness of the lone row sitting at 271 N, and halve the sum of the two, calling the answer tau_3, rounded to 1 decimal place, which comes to 1.0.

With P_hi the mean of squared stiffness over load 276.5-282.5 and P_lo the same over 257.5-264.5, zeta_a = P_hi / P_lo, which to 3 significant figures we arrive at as 2.16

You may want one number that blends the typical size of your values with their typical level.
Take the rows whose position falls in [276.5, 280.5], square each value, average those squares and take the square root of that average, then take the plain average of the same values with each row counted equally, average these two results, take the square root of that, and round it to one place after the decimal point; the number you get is 1.2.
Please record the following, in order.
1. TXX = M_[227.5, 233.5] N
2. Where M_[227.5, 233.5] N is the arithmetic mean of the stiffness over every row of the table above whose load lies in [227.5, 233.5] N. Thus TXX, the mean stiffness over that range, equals 2.70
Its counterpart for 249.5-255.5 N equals 2.21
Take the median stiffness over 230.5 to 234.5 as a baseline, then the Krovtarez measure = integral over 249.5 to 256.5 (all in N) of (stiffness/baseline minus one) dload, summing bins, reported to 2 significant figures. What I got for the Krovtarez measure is -1.5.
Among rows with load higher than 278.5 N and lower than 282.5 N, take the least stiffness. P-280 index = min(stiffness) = 1.53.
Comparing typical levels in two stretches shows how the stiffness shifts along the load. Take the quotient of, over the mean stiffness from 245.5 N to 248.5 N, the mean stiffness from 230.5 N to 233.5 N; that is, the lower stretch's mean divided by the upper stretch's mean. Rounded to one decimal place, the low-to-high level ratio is 1.2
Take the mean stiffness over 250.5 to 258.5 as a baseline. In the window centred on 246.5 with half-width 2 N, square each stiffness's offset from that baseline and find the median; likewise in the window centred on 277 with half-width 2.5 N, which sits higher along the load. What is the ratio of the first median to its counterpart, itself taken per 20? 0.02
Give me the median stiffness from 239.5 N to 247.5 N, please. 2.6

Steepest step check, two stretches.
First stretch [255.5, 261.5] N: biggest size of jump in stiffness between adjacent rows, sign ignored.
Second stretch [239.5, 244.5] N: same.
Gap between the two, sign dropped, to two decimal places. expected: 0.15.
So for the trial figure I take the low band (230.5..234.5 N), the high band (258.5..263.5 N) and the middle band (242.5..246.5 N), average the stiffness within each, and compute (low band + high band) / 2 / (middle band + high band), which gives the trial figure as 0.54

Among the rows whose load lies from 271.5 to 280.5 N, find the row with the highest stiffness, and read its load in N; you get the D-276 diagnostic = 280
